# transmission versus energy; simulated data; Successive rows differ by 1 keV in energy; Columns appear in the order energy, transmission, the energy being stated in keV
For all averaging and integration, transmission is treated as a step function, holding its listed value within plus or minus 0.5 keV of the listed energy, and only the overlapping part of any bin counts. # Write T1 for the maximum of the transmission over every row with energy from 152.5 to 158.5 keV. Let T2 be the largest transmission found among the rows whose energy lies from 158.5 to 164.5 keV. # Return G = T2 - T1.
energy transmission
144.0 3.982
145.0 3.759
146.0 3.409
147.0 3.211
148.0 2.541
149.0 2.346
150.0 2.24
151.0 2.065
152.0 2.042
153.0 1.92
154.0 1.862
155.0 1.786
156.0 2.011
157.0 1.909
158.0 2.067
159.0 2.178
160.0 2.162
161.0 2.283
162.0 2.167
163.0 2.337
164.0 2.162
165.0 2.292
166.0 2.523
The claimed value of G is 0.3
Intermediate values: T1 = 2.067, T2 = 2.337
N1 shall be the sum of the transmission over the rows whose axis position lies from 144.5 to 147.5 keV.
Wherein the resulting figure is 10.4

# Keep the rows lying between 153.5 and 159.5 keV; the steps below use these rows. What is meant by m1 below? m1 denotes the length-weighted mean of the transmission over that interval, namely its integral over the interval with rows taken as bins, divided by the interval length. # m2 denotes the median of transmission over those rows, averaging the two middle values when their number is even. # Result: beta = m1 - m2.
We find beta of 0.009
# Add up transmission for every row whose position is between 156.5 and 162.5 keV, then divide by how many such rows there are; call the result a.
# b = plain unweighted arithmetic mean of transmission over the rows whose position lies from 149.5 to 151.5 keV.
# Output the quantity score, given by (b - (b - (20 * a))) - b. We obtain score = 40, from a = 2.13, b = 2.2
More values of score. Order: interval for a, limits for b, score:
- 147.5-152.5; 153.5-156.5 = 43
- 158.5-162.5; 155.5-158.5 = 42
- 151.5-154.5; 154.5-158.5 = 37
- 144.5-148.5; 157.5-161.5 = 62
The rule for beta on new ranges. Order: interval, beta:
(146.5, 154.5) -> 0.126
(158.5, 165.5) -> 0.048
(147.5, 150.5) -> 0.030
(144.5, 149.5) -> -0.158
